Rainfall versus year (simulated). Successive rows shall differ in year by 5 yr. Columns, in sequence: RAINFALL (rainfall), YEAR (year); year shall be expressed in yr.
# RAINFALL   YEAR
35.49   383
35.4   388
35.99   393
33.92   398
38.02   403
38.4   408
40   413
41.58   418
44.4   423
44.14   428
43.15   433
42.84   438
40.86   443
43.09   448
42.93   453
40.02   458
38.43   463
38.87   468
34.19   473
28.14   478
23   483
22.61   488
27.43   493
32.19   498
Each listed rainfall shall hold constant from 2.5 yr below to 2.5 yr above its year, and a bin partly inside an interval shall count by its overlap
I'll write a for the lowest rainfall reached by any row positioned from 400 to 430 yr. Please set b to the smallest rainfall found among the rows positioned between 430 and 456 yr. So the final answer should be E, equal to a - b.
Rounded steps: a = 38.02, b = 40.86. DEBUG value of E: -3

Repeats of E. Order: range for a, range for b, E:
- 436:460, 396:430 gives 6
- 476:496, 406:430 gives -16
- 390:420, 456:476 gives 0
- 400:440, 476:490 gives 15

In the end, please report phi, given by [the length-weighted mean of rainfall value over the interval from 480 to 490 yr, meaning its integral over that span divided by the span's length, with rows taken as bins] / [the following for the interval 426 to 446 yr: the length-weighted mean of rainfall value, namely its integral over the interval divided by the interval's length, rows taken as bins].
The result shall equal 0.54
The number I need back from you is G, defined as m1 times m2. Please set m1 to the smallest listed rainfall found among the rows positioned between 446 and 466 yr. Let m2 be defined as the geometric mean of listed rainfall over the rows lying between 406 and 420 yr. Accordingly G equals 1536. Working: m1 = 38.43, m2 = 40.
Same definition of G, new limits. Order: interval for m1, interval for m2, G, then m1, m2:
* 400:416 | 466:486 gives 1158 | 38.02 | 30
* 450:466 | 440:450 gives 1613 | 38.43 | 42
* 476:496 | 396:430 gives 902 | 22.61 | 40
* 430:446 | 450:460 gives 1694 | 40.86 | 41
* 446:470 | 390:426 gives 1490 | 38.43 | 39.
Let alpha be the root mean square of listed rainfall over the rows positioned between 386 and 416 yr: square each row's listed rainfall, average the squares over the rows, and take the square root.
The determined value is 37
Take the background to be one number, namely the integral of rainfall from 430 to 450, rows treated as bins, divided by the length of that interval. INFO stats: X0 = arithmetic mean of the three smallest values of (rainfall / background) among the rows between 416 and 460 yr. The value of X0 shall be 0.96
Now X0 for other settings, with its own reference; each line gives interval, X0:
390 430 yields 0.85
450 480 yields 0.79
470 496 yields 0.57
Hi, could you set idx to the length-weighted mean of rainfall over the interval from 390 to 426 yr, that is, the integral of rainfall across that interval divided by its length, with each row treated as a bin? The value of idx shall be 38.9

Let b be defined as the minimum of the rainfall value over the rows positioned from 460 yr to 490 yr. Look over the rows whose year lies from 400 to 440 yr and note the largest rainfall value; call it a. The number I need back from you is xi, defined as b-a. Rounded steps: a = 44.4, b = 22.61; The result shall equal -22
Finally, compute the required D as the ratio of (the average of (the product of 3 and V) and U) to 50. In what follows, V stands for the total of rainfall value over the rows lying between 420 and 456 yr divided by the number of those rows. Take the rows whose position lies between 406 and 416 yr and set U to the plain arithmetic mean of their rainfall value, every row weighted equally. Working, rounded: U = 39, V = 43.1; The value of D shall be 1.68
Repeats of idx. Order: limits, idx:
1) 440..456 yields 42.2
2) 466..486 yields 30.6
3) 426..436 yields 43.6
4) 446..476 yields 39.3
